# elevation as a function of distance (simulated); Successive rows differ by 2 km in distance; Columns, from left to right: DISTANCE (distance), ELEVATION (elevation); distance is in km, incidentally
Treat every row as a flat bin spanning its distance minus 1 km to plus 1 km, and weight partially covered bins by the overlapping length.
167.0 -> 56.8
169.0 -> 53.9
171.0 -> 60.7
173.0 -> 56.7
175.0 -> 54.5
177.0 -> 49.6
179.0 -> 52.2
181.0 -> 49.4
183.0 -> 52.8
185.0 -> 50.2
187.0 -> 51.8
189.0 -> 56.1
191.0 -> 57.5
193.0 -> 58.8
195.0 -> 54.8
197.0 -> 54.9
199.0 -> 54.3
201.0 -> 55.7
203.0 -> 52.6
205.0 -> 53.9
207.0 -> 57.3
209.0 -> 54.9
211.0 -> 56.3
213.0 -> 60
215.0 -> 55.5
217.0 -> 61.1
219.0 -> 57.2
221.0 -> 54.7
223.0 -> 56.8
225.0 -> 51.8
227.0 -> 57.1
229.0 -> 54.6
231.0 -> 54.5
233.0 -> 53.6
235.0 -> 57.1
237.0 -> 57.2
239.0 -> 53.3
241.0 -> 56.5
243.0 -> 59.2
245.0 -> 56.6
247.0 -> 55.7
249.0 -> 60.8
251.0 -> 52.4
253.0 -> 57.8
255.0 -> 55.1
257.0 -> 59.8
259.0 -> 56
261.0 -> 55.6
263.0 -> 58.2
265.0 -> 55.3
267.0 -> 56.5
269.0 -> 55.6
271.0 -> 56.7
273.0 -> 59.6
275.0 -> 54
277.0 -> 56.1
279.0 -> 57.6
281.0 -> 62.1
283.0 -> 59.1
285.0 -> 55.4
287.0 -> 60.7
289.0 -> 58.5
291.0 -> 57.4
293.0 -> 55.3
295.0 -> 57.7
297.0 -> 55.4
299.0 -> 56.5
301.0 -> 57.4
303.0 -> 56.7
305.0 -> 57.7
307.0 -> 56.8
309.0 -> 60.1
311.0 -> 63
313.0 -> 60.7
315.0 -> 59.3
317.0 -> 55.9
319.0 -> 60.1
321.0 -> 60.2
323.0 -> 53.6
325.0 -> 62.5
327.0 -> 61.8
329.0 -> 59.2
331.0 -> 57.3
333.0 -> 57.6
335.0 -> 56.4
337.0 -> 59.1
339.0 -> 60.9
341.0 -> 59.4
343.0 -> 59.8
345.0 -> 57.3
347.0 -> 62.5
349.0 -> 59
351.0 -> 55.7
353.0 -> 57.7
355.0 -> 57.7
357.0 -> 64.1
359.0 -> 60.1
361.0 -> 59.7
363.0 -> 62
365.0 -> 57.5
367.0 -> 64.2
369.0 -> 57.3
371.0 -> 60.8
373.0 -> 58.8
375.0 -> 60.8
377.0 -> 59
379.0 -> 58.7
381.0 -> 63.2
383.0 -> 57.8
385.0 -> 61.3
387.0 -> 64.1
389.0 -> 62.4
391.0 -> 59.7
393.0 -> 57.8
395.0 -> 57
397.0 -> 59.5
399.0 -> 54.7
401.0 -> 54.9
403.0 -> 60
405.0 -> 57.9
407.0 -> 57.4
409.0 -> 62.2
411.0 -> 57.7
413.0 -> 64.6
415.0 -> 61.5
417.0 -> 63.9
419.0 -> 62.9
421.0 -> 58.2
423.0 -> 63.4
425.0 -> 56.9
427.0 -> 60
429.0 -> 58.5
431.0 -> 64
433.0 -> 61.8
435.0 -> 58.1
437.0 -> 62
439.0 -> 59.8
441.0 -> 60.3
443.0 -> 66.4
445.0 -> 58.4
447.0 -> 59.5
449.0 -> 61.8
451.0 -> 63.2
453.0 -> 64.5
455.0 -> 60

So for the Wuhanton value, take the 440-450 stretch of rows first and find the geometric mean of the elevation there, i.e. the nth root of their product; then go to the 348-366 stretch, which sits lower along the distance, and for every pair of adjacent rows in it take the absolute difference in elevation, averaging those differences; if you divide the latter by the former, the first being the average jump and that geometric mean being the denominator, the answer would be 0.047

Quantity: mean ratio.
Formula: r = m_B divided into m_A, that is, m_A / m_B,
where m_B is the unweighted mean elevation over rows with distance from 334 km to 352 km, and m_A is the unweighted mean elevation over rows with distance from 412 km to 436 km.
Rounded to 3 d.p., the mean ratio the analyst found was 1.038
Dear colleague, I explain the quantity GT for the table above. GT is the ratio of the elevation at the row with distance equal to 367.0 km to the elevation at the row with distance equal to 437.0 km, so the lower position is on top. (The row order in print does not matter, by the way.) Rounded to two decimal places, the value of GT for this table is 1.04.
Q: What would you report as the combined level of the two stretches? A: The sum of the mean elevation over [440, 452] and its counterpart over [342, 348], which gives 121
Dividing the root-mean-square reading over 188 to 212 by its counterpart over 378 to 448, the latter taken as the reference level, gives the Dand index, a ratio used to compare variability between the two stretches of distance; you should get 0.923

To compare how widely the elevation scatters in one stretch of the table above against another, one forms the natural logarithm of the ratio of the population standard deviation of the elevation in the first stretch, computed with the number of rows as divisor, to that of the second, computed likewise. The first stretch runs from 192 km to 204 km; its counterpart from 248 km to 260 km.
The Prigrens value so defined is -0.42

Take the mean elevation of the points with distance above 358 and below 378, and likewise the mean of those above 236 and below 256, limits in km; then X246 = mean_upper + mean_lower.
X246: 116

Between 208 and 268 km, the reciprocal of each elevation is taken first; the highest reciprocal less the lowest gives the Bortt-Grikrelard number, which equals 0.0029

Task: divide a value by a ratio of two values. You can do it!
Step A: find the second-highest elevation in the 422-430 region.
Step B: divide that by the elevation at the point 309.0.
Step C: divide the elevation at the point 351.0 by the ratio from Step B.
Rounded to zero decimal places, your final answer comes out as 56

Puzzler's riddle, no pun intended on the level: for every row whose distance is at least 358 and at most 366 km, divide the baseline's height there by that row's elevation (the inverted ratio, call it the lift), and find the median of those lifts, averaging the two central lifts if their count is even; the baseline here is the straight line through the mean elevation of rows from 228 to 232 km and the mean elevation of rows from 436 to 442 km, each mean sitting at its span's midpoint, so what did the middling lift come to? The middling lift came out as 0.97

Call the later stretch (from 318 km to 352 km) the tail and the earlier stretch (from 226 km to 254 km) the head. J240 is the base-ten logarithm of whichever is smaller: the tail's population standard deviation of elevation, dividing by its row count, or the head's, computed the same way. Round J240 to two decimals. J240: 0.35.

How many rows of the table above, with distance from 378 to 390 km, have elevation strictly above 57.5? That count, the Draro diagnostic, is 6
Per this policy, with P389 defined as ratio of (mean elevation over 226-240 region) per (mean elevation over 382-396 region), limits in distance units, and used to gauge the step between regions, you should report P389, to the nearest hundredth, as 0.92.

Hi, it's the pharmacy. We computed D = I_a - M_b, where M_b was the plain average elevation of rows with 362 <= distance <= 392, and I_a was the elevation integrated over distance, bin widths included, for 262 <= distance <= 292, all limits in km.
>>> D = 1665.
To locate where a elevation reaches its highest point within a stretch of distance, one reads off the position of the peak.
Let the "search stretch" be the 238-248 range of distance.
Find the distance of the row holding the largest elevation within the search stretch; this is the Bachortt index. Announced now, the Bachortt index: 243.0 km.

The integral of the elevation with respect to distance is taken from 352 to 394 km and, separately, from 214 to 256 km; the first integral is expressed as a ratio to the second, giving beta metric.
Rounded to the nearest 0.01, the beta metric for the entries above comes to 1.07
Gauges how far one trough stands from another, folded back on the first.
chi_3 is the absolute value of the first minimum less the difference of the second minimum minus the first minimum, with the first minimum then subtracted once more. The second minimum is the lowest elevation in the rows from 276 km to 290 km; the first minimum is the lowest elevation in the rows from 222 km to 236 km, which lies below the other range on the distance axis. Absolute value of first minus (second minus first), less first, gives -3.6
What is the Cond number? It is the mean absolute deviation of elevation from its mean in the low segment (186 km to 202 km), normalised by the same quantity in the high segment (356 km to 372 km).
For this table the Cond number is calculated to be 0.75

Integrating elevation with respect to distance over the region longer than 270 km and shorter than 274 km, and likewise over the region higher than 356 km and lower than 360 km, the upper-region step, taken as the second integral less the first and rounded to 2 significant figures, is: 16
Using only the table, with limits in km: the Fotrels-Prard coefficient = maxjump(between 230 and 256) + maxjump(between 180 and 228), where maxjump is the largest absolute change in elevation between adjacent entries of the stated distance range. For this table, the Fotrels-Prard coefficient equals 14.0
